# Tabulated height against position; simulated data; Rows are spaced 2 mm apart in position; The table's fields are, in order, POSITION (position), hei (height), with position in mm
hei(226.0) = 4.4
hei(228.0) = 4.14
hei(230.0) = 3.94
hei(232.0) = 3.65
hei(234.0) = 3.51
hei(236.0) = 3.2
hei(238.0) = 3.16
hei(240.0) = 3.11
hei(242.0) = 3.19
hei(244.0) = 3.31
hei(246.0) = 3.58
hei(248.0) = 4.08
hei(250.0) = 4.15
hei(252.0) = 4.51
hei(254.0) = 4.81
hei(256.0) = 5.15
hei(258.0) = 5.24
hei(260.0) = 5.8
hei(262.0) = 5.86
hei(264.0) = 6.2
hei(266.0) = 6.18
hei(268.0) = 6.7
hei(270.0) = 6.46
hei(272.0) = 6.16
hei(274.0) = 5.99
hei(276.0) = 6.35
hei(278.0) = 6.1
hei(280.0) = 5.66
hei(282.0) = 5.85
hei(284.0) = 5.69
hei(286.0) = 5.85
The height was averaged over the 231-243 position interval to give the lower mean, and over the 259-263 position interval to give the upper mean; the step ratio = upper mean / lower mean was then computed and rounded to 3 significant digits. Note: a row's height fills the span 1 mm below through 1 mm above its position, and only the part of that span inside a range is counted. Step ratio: 1.76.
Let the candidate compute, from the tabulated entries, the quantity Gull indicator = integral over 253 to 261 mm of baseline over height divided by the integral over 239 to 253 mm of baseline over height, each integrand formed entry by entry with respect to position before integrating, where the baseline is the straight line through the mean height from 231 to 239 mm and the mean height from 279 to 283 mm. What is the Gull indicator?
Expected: 0.46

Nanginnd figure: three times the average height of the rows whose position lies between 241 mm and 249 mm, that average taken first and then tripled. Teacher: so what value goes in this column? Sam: 11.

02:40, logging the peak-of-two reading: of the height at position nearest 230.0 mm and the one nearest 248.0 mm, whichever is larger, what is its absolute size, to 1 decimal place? 4.1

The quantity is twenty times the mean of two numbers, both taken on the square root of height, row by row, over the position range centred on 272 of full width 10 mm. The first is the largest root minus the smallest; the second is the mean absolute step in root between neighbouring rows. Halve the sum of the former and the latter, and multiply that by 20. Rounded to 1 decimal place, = 1.9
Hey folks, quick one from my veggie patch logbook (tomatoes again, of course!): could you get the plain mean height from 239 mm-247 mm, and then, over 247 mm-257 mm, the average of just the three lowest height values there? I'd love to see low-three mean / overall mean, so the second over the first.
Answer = 1.29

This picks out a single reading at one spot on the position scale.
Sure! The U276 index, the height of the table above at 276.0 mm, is 6.35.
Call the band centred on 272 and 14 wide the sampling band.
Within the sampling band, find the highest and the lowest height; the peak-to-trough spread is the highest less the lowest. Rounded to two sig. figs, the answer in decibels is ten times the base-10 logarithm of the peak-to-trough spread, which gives -1.5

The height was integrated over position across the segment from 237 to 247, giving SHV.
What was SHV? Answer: 33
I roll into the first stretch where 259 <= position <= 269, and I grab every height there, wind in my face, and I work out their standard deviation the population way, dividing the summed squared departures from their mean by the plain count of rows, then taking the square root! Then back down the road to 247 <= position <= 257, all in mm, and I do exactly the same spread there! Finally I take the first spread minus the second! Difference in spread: -0.1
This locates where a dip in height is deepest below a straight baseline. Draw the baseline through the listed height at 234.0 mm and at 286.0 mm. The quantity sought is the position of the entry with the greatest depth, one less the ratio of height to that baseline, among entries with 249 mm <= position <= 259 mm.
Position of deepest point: 250.0 mm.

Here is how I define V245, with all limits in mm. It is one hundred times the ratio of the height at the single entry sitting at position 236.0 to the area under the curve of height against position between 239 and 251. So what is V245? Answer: 7.5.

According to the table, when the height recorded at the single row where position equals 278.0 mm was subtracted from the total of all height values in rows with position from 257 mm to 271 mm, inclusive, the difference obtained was 36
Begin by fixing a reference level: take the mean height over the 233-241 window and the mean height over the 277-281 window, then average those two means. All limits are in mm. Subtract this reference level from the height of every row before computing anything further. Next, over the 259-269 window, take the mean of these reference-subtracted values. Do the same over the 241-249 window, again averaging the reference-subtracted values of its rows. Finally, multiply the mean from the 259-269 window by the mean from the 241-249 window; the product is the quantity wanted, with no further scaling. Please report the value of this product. -1.6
